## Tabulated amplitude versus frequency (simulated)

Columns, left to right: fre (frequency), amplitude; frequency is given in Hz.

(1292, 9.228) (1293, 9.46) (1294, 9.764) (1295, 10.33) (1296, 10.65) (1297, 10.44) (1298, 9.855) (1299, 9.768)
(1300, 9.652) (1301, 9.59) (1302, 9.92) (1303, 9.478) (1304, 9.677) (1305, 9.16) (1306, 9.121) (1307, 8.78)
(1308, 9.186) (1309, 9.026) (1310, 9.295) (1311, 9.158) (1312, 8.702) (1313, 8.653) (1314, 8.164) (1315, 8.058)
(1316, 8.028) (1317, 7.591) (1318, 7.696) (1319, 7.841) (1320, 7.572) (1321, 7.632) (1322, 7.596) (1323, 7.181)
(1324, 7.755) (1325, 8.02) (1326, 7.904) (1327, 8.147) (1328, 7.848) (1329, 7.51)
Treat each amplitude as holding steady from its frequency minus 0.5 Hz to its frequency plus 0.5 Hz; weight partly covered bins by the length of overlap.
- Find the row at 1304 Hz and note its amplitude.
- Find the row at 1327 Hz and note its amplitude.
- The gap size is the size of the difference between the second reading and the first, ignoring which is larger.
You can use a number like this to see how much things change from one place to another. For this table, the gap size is 1.5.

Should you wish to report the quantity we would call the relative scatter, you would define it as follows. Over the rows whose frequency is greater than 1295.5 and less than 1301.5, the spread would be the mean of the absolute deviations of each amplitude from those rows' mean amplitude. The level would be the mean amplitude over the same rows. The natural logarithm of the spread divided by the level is -3.3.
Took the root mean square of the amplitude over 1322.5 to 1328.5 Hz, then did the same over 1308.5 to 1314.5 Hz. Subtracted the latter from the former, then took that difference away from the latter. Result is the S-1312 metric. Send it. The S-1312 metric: 9.9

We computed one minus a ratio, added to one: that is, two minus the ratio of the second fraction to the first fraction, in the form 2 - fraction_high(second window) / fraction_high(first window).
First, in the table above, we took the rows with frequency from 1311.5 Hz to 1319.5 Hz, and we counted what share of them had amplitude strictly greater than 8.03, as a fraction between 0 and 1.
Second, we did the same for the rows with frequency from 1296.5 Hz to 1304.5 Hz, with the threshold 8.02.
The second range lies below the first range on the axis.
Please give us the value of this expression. 0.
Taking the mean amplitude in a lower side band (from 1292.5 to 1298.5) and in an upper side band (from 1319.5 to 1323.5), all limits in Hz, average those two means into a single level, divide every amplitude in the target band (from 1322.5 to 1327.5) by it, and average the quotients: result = 0.89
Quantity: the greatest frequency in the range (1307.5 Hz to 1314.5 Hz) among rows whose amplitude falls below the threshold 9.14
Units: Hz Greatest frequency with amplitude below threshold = 1314 Hz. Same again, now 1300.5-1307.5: 1307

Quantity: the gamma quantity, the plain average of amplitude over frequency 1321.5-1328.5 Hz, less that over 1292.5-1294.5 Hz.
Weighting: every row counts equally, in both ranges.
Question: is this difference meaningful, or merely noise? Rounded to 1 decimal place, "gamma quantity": -1.8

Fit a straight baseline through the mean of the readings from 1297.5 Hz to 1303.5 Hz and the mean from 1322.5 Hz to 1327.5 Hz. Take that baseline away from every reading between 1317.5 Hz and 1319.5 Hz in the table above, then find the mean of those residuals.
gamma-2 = -0.54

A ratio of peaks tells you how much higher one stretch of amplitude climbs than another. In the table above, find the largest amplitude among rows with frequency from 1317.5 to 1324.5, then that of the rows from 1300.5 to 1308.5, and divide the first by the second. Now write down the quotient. 0.79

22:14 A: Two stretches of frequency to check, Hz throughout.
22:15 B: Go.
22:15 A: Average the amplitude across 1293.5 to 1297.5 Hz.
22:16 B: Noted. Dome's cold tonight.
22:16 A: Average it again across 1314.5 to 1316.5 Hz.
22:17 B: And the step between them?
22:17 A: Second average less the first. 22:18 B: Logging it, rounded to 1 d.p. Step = -2.3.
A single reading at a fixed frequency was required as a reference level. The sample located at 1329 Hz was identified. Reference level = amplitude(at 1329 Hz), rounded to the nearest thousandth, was 7.510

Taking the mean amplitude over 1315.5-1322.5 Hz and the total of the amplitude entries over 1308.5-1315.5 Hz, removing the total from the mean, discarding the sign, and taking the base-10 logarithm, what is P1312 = 1.73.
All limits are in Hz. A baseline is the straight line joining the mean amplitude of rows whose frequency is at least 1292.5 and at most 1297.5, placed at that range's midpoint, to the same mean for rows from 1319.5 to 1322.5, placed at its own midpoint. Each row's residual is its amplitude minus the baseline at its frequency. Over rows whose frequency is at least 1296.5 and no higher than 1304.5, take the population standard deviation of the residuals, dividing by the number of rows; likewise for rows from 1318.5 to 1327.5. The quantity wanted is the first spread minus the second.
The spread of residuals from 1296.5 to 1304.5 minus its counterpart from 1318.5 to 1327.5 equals -0.24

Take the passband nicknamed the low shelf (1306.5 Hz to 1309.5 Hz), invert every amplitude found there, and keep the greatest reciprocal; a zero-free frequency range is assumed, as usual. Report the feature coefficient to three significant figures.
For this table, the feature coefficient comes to 0.114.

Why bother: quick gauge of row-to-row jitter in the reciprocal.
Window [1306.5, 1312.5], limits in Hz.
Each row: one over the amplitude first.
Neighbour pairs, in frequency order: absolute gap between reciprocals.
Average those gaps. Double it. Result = 0.0070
